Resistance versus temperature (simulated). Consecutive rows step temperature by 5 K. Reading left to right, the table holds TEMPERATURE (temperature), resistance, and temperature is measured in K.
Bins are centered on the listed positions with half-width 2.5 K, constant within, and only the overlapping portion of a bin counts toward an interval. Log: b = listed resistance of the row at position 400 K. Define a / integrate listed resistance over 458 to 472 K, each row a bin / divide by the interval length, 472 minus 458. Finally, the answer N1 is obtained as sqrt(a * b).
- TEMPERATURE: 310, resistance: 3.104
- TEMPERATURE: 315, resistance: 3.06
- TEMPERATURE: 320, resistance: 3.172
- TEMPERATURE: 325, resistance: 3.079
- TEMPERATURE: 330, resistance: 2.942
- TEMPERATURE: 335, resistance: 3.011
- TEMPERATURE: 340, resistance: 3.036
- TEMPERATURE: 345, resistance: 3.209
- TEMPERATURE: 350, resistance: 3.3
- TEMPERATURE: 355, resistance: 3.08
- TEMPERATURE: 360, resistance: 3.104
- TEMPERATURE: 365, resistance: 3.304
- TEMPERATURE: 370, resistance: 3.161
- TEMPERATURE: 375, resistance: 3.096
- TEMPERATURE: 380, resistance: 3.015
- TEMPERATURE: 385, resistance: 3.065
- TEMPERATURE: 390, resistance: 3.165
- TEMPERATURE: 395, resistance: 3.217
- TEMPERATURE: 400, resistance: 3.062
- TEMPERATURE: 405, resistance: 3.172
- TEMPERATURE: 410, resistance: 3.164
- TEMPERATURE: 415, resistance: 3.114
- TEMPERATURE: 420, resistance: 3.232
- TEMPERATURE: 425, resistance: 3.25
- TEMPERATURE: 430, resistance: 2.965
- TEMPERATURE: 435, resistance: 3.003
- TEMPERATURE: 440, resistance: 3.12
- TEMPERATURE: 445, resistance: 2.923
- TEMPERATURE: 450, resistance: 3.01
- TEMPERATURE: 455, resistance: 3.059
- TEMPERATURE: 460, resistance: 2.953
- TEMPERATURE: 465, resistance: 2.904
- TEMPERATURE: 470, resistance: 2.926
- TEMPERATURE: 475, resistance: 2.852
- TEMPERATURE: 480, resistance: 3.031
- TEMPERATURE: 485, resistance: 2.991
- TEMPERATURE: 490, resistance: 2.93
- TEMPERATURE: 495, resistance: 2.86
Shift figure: 2.99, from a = 2.93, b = 3.062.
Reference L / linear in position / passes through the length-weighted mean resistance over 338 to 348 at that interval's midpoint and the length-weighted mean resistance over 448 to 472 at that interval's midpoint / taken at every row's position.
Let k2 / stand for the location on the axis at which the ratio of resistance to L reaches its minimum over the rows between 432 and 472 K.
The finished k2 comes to 445 K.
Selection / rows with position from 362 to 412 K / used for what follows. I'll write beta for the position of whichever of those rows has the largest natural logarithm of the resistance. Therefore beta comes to 365 K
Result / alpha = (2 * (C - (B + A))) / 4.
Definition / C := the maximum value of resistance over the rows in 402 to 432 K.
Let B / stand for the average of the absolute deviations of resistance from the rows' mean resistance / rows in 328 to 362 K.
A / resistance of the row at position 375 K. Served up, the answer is 0.03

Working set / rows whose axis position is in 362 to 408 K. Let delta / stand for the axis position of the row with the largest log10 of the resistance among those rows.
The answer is 365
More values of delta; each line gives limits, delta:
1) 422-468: 425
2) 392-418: 395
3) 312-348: 345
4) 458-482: 480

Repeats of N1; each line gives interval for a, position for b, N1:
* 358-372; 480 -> 3.11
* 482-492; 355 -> 3.02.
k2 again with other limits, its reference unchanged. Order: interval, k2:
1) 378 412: 380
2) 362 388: 380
